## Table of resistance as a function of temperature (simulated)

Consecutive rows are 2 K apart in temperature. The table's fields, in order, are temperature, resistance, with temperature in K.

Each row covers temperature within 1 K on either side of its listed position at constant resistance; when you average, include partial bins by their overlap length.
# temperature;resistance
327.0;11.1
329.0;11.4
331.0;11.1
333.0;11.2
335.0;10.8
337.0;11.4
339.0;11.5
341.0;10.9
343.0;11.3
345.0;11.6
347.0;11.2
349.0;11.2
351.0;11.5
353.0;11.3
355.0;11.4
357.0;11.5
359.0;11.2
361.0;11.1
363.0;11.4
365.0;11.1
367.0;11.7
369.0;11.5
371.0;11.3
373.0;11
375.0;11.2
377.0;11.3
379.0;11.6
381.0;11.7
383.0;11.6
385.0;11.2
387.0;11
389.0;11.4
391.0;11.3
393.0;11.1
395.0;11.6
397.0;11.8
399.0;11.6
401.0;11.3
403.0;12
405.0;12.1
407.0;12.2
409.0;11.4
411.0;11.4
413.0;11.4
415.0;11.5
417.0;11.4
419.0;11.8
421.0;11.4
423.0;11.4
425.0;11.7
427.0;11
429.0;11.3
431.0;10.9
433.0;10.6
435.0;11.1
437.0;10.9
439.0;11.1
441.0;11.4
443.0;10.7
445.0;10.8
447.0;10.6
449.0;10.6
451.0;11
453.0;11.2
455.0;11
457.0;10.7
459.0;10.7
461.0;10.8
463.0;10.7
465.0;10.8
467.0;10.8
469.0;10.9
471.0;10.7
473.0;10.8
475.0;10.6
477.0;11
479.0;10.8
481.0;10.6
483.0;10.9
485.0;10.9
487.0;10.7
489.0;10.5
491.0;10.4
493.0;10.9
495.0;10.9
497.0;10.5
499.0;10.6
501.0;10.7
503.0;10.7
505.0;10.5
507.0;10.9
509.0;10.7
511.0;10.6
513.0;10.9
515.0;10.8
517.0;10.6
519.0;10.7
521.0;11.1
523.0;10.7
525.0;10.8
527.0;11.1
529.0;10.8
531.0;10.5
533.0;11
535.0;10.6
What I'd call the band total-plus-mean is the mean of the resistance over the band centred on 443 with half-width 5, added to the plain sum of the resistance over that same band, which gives 65.5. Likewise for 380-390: 68.3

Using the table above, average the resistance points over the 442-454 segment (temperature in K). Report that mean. 10.8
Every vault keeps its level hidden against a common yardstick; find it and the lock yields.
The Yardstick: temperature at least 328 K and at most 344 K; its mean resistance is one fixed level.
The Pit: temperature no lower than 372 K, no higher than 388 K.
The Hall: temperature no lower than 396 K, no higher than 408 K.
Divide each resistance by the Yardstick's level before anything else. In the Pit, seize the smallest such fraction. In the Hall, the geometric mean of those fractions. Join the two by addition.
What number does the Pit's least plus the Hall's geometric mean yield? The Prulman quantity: 2.04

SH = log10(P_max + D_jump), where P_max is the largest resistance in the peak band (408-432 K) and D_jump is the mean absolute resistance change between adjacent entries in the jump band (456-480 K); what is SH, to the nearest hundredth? 1.08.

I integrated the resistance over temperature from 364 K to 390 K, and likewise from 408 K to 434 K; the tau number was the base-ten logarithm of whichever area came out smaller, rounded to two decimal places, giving 2.47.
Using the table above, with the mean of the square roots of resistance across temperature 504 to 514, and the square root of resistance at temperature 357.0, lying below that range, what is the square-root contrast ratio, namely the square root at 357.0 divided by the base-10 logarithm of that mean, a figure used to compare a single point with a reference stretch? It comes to 6.58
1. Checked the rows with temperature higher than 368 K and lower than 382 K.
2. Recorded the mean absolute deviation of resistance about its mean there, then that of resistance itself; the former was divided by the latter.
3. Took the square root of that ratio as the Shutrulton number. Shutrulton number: 0.131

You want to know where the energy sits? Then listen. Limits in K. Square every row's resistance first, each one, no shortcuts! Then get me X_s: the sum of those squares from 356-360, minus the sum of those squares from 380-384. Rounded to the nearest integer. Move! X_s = -14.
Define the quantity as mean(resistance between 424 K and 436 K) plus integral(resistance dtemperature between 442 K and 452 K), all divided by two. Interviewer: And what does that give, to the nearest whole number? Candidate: 59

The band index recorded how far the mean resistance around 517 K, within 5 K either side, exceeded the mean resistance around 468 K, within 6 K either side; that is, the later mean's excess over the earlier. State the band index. 0.0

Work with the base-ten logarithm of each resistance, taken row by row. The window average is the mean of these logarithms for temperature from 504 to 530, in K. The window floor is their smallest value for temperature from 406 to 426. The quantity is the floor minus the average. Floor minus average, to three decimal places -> 0.024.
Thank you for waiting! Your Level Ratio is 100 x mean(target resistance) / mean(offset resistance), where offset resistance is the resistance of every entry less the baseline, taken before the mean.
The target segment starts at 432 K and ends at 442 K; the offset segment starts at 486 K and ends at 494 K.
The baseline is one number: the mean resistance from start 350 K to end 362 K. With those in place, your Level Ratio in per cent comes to -1556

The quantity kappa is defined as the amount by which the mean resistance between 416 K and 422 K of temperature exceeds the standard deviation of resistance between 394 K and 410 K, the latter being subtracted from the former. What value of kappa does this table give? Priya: 11.2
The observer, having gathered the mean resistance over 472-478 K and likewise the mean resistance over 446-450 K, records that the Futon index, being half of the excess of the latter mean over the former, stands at -0.100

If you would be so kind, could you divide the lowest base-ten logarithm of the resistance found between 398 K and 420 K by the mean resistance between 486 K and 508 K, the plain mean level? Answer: 0.0988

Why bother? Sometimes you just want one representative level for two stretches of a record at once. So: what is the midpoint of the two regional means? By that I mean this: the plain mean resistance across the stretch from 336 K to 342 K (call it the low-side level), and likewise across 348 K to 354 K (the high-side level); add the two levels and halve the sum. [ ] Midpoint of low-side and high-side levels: 11.3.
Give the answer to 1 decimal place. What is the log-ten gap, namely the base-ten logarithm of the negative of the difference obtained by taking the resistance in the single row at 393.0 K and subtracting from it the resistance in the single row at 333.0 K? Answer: -1.0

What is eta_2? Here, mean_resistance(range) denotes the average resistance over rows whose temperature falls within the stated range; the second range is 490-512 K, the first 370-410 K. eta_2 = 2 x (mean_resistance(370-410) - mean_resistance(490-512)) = 1.6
